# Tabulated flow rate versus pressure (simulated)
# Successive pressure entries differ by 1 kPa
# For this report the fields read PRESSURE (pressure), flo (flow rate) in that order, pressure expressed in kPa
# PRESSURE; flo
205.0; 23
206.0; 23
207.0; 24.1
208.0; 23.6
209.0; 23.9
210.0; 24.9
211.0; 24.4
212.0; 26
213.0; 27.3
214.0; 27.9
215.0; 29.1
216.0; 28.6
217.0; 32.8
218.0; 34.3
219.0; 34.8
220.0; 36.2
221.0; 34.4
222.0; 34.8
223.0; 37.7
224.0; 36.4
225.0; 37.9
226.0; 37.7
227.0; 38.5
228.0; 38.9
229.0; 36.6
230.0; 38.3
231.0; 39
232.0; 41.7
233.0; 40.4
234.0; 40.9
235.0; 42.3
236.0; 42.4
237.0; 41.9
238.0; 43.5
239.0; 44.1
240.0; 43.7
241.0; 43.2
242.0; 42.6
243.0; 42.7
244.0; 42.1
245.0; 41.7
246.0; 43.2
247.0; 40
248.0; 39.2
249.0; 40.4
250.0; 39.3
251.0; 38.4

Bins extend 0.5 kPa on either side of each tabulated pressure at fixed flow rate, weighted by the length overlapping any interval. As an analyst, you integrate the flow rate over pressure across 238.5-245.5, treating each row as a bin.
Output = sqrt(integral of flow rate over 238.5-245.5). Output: 17.3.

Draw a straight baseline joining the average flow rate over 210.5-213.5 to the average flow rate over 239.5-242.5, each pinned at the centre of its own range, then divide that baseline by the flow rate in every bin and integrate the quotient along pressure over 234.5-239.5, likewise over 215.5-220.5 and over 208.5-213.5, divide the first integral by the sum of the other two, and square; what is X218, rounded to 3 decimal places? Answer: 0.254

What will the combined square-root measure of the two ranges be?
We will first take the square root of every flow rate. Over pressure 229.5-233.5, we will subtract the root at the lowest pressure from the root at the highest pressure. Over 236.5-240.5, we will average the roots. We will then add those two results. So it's 6.75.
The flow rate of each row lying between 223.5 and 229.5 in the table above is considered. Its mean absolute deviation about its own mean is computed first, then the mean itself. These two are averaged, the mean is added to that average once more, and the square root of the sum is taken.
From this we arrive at 7.5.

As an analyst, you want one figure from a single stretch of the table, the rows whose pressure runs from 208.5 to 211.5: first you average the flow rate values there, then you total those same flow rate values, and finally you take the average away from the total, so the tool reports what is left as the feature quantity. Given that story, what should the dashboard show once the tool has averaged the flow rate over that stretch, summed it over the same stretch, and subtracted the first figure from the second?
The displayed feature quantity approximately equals 49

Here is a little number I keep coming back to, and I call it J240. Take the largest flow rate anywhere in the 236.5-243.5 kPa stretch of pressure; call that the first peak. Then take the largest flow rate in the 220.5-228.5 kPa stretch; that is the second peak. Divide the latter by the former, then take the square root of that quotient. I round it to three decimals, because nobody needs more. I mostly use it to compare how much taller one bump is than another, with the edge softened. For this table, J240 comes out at 0.939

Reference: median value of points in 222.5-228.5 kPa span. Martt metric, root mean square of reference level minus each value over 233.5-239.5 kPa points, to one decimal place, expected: 4.8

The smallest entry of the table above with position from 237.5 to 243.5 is 42.6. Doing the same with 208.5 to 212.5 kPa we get 23.9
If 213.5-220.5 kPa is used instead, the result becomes 27.9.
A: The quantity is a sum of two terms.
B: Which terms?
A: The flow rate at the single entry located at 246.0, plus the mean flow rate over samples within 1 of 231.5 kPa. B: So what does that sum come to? 84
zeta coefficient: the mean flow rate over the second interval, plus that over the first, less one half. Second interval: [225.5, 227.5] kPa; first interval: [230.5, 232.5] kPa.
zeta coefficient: 78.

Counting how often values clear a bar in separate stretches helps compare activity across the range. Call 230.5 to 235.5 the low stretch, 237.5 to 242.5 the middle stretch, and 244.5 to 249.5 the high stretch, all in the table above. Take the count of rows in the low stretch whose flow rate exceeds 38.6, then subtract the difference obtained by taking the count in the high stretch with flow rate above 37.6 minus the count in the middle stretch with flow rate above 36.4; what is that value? 5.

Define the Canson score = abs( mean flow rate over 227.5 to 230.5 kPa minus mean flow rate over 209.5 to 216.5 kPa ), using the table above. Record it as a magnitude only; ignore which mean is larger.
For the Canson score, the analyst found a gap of 11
